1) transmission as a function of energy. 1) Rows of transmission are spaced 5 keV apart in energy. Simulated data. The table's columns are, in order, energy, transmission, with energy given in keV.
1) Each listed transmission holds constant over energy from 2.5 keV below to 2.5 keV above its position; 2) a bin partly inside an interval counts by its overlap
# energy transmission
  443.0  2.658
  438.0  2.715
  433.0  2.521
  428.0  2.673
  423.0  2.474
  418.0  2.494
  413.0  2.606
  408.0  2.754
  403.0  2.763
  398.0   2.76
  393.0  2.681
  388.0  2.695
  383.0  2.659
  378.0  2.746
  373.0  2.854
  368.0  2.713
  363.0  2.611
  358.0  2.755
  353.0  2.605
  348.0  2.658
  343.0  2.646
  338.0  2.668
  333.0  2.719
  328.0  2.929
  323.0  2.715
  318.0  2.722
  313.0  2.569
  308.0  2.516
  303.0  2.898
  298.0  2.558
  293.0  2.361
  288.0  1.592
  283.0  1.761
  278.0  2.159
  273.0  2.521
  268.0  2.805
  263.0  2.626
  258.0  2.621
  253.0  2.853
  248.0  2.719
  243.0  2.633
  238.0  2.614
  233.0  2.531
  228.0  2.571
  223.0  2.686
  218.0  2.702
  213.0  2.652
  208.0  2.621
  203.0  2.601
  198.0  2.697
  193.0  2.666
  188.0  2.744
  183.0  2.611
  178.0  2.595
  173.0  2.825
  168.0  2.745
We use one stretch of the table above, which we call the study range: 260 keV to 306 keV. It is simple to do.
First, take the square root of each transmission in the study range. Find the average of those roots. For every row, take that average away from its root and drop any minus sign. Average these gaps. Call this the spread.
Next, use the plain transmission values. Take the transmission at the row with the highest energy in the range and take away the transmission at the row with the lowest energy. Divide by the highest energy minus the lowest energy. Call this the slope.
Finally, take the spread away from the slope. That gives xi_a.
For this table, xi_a -0.11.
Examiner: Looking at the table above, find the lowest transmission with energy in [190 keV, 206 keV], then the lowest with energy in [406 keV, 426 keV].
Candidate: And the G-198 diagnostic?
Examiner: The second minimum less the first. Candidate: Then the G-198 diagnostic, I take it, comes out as -0.13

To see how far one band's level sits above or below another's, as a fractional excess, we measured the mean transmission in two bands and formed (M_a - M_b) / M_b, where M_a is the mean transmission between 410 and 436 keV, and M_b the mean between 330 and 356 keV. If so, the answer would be -0.040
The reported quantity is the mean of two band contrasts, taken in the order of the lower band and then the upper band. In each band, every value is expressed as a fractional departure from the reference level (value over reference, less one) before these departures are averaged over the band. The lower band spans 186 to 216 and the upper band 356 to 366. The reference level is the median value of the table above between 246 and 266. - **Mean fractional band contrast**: 0.000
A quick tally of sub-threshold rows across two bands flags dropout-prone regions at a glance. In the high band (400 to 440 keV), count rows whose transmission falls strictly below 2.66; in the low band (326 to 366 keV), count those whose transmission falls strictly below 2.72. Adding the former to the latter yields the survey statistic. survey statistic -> 10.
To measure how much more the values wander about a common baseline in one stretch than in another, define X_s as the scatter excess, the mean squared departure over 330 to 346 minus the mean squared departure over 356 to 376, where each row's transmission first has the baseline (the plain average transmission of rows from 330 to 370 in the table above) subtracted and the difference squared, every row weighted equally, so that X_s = -0.01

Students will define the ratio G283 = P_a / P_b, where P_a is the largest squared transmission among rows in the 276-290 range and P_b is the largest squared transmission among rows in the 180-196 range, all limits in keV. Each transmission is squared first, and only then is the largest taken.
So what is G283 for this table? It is 0.62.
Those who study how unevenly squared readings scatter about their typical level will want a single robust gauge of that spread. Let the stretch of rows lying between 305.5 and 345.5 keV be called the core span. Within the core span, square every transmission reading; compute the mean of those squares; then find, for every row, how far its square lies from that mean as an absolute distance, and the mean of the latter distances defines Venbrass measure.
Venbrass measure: 0.46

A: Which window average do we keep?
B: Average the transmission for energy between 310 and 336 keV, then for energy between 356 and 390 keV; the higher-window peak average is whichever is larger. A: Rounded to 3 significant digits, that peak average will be 2.73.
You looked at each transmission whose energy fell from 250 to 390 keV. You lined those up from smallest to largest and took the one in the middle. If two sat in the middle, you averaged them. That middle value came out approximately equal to 2.66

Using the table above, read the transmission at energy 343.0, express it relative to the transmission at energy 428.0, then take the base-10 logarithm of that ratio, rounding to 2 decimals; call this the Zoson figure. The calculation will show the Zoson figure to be 0.00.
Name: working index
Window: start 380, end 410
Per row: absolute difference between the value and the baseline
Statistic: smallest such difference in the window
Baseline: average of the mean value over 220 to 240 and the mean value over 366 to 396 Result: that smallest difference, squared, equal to 0.0000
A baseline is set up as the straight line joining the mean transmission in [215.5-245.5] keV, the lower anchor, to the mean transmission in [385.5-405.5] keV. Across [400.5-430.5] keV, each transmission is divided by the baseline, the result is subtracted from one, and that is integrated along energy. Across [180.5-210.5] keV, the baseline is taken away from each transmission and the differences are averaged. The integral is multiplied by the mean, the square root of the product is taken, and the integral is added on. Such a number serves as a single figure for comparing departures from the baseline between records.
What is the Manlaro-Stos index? 1.5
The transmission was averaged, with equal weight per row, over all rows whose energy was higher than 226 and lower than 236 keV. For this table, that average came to 2.55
